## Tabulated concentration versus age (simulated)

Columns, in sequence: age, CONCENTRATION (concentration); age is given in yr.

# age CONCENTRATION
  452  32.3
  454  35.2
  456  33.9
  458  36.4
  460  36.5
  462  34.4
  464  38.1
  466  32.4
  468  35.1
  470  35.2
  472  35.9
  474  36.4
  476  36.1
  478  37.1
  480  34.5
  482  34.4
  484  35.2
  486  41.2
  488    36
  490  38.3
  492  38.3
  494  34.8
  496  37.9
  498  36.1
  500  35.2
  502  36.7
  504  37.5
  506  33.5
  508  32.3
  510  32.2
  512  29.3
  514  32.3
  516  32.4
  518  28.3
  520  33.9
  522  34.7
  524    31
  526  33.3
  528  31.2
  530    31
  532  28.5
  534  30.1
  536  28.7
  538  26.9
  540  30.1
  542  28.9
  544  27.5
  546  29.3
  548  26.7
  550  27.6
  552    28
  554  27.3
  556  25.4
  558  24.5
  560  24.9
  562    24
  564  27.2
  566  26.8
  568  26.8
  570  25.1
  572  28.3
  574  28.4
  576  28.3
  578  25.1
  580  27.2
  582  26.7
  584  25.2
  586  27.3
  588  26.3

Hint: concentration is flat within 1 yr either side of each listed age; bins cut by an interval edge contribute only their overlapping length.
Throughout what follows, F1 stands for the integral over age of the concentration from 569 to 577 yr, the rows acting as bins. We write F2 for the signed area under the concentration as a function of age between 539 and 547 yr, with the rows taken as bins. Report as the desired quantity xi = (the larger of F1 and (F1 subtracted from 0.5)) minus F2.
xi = -11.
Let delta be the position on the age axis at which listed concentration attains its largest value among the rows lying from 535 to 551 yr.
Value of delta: 540 yr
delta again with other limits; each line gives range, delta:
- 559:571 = 564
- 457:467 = 464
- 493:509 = 496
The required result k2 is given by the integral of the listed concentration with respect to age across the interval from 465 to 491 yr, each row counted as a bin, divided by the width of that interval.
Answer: 36.0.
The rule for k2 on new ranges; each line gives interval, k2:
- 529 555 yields 28.5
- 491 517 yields 34.5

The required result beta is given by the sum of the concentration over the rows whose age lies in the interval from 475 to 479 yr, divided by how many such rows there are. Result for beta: 36.6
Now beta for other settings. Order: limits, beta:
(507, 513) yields 31.3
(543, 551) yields 27.8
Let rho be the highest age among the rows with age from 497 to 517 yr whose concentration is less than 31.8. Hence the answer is 512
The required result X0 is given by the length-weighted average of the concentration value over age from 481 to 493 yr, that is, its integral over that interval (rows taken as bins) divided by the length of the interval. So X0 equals 37.2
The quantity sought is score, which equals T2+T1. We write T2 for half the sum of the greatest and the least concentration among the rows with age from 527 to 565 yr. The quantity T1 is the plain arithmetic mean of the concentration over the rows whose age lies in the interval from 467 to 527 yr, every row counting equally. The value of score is 62.4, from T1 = 34.8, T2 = 28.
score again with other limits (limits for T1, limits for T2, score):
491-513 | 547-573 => 61.0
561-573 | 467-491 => 64.2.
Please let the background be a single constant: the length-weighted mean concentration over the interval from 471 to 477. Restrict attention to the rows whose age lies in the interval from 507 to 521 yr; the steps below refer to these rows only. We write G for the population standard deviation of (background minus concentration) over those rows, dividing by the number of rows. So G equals 1.83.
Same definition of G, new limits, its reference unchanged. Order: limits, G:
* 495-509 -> 1.92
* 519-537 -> 2.07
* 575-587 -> 1.15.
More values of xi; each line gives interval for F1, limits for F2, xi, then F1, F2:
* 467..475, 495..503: -7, 285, 292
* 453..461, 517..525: 28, 284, 256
